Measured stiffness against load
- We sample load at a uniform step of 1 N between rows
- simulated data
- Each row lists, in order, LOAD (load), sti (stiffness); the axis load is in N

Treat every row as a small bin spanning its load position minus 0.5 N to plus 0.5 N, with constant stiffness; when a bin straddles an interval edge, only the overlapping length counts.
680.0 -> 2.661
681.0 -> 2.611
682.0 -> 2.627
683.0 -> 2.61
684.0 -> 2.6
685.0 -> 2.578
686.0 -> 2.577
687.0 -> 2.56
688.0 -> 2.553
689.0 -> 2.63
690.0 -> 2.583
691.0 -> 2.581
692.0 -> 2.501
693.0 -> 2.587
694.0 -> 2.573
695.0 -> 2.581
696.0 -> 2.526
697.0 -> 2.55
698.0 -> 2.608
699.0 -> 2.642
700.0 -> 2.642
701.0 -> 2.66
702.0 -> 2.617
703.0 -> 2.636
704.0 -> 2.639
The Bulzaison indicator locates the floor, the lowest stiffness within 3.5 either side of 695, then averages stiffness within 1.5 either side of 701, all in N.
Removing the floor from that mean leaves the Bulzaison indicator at 0.14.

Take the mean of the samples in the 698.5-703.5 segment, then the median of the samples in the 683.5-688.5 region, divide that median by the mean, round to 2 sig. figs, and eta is 0.98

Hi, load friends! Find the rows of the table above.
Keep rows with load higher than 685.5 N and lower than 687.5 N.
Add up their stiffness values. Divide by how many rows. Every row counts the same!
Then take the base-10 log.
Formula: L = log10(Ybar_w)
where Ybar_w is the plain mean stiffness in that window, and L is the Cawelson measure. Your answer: 0.410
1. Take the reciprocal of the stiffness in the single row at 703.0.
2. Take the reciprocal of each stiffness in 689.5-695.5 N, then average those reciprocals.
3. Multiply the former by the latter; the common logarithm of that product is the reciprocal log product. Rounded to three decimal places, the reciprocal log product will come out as -0.830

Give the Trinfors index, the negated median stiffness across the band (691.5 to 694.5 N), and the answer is -2.57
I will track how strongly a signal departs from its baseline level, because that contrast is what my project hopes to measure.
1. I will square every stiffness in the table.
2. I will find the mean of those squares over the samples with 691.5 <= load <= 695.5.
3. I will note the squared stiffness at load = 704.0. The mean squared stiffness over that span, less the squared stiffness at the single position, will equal -0.41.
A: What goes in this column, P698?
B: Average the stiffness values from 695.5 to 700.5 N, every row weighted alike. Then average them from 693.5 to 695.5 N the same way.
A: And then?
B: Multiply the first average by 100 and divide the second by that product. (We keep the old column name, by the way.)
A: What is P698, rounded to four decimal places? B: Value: 0.0099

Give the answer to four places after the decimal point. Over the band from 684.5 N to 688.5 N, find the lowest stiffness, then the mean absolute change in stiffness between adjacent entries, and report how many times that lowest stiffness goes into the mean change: 0.0033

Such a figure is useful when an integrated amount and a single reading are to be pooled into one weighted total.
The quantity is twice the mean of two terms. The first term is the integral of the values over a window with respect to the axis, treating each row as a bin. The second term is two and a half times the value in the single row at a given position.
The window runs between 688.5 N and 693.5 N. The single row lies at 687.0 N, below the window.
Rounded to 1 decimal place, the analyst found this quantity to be 19.3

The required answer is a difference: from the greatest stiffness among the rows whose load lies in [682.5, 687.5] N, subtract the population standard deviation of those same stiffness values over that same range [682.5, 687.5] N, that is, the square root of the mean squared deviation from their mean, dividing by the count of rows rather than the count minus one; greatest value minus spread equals 2.59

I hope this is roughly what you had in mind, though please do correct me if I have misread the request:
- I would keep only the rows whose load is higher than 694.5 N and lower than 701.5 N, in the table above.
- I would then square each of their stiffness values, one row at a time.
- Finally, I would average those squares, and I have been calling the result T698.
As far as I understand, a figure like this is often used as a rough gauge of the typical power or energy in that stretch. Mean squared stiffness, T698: 6.77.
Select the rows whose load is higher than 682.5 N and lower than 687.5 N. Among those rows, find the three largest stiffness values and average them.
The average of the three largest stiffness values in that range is 2.60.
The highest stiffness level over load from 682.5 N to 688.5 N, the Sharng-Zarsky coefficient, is 2.61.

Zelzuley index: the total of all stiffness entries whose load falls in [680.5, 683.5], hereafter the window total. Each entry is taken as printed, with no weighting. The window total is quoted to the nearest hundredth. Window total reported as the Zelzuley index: 7.85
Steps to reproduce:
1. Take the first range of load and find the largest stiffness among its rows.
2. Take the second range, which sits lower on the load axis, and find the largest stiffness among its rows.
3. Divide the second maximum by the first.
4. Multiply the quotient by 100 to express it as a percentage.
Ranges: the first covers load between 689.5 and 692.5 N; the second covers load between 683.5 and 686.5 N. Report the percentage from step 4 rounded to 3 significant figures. 101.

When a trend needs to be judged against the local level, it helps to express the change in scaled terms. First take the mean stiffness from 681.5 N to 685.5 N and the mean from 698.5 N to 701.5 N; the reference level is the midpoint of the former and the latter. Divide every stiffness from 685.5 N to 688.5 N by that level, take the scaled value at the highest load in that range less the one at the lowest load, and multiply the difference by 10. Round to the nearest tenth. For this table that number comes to -0.1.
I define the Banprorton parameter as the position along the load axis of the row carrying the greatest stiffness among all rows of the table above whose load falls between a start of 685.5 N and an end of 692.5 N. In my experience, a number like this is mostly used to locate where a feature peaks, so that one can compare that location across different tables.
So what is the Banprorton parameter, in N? 689.0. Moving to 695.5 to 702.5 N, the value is 701.0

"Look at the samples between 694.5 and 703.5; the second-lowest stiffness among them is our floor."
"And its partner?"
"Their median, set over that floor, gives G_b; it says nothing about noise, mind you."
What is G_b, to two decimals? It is 1.03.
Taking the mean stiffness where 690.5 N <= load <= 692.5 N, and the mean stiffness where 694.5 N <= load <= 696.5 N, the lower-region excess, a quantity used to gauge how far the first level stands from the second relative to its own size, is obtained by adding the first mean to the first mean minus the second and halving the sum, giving 1.264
